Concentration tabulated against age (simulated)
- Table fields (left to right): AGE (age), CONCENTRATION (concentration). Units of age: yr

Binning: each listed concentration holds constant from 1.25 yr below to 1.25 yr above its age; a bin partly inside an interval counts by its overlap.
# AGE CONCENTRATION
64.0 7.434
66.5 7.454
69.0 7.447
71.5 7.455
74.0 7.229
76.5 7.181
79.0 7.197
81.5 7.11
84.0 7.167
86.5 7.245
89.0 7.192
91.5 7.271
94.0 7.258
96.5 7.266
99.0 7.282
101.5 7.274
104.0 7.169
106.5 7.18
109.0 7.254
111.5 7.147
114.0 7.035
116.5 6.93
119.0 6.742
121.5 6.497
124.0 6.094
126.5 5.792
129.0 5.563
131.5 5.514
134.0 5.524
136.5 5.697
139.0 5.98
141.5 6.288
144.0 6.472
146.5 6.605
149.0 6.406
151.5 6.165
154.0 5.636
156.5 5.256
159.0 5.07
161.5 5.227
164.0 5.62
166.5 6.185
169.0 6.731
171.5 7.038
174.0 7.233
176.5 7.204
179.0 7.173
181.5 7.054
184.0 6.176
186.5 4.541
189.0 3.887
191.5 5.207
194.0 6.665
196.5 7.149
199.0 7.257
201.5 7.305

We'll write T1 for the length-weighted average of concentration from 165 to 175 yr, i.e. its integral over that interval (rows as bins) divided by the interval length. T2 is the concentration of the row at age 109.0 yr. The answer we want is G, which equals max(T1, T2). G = 7.25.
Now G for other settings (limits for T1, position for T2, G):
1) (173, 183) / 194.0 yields 7.14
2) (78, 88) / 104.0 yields 7.18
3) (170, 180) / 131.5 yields 7.15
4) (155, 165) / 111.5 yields 7.15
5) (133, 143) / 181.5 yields 7.05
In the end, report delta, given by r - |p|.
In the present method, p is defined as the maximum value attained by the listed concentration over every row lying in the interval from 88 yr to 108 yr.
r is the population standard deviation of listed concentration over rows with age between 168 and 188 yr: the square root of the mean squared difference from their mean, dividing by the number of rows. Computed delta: -6.4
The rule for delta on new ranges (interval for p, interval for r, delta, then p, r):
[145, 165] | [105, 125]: -6.2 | 6.605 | 0.4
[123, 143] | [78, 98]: -6.2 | 6.288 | 0.1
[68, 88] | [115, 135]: -6.9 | 7.455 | 0.5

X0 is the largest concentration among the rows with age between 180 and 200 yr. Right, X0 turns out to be 7.257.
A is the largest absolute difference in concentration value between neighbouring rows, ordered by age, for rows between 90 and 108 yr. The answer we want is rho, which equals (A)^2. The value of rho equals 0.01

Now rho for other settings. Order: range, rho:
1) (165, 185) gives 0.77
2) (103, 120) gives 0.04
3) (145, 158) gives 0.28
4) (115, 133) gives 0.16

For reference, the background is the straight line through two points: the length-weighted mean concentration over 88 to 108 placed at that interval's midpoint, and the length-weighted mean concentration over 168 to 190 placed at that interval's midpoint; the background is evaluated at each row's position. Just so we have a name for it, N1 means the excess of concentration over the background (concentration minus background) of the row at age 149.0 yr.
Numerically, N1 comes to -0.3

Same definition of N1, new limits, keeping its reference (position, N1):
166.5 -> -0.3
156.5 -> -1.3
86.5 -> -0.1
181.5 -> 0.7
